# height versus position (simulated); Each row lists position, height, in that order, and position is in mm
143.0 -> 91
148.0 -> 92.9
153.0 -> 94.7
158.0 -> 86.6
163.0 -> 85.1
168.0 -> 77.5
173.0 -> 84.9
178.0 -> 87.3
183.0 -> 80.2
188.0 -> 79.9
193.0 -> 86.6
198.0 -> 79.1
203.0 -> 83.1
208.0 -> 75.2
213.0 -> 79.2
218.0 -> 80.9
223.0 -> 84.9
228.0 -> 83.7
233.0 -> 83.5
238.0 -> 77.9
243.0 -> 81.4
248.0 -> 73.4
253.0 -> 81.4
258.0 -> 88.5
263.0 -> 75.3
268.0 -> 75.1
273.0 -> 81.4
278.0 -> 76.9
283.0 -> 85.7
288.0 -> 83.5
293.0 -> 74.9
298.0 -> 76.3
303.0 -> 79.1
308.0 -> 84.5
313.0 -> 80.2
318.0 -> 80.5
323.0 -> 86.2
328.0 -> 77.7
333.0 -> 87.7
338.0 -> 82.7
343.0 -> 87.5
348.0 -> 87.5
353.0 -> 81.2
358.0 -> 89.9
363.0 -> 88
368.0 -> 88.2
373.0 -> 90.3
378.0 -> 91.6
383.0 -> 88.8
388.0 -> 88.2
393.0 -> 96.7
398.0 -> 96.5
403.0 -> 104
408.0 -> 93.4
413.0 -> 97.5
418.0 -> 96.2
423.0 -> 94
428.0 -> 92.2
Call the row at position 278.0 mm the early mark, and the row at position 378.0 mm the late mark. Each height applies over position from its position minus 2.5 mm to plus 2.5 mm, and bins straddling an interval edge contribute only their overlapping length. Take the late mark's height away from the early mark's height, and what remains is -15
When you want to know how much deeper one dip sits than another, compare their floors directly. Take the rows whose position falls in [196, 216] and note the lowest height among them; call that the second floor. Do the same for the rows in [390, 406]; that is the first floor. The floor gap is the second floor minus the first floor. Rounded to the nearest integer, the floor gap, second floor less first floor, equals -21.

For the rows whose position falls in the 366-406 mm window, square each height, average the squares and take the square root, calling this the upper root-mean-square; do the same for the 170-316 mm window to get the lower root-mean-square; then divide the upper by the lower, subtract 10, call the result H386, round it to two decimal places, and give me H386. -8.85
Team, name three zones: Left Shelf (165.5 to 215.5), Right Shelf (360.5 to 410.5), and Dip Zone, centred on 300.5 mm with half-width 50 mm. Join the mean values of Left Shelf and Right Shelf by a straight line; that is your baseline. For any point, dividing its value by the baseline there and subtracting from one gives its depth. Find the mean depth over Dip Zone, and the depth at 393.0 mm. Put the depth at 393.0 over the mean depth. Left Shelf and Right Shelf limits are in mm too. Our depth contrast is -0.58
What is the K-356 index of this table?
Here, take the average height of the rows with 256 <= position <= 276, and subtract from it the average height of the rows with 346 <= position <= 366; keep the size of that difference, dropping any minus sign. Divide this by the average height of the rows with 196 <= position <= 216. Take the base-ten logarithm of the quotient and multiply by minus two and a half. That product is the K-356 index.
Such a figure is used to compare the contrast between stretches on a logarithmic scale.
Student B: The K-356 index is 2.7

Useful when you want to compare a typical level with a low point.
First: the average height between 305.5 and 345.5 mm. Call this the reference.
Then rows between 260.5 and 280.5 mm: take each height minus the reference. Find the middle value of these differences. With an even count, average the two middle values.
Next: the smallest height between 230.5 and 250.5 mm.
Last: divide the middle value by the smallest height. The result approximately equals -0.10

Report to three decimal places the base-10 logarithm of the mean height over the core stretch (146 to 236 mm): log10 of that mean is 1.922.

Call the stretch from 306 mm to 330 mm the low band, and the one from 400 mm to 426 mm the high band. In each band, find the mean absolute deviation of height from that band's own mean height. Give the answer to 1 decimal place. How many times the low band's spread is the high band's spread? 1.1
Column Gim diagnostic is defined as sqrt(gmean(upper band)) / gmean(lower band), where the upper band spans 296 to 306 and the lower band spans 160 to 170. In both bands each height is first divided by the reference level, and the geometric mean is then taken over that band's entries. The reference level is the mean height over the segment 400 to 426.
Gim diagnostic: 1.07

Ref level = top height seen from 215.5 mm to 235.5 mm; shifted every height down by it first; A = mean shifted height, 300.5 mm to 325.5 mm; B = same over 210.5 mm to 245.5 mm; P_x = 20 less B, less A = 26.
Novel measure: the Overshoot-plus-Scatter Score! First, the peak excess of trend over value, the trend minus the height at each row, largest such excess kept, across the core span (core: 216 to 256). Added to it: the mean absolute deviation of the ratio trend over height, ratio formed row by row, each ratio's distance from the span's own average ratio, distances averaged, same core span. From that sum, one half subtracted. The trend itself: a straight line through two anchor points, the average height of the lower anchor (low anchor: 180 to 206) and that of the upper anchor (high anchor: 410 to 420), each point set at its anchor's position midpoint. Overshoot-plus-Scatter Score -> 11.6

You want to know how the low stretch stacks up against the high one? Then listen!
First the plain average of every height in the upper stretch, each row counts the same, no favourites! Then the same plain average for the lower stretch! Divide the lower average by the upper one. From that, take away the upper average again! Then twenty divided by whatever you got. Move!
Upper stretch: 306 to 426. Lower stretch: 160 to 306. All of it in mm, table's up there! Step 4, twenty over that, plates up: -0.227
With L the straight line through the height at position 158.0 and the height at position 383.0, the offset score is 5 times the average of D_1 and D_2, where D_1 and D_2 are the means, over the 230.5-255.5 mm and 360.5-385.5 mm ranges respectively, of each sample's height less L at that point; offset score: -18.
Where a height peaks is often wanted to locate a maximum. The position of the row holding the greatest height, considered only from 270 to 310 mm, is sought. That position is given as 283.0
